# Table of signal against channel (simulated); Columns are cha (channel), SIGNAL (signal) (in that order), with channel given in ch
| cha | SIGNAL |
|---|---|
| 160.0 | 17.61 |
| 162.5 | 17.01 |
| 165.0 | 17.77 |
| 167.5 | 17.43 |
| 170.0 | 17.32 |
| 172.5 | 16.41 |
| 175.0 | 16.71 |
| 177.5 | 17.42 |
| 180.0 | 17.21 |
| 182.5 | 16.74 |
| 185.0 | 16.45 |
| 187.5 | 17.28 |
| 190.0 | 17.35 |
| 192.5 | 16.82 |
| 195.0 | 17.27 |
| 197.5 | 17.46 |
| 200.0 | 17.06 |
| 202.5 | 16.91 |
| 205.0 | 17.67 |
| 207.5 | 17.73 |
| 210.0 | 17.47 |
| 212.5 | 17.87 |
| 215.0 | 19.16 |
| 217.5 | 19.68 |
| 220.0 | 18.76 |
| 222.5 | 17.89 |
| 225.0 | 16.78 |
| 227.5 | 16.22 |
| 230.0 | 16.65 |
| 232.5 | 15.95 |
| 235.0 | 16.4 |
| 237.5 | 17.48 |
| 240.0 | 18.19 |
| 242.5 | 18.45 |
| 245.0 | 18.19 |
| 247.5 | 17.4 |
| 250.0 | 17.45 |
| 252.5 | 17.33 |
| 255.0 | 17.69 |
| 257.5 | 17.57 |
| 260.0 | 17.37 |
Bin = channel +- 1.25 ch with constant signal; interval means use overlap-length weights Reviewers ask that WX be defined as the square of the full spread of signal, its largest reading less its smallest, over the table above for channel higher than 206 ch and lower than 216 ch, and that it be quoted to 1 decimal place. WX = 2.9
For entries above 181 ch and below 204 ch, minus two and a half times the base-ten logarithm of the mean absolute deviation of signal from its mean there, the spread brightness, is 1.41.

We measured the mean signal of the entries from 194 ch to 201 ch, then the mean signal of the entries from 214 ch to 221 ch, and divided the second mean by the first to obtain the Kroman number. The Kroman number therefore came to 1.11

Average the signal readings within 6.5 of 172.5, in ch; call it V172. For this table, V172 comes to 17.1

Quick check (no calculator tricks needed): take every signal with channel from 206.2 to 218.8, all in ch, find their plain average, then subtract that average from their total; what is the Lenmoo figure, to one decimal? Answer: 73.5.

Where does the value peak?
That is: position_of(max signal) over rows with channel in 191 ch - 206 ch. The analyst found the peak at 205.0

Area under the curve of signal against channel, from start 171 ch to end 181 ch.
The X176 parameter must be 169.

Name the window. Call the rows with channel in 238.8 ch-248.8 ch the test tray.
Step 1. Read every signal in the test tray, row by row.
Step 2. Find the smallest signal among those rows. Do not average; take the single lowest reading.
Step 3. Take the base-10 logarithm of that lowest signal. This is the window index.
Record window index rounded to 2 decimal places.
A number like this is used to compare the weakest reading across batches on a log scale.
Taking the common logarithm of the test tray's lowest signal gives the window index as 1.24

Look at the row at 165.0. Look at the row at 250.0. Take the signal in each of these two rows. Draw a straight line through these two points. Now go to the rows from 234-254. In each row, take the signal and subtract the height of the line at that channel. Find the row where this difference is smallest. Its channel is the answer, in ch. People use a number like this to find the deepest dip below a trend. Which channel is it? 235.0 ch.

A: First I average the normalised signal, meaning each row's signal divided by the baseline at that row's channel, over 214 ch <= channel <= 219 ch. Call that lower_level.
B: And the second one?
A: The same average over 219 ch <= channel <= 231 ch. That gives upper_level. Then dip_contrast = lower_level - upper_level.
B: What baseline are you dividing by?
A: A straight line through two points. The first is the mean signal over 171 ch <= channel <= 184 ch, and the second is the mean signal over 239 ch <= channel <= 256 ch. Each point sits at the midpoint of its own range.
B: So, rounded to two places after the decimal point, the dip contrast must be 0.13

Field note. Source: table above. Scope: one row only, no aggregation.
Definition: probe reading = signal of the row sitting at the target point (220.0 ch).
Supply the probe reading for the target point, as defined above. 18.76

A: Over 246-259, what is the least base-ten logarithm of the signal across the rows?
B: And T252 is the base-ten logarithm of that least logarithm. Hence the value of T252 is 0.093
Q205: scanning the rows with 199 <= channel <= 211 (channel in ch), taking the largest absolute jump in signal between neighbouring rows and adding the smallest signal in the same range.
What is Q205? 17.7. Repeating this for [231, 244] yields 17.0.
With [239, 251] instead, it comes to 18.2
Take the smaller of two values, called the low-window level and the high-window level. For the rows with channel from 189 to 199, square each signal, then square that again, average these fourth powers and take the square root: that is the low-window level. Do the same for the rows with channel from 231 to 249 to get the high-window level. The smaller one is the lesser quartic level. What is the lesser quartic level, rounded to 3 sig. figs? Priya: 297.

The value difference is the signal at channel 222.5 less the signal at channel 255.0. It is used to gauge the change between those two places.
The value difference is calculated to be 0.2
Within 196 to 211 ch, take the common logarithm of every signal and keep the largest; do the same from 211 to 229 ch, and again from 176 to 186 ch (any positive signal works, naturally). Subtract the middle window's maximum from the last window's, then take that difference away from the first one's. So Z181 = 1.30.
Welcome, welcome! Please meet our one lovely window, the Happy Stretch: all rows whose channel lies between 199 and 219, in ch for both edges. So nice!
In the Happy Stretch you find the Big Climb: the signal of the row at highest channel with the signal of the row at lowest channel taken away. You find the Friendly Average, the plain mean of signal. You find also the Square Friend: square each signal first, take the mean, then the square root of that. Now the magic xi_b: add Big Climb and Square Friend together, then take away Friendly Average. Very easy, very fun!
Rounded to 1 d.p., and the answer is 2.6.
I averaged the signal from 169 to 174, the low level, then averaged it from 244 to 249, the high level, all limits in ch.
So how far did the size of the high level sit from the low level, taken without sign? 0.9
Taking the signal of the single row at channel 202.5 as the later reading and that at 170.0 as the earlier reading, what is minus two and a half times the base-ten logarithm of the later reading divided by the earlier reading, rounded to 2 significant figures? 0.026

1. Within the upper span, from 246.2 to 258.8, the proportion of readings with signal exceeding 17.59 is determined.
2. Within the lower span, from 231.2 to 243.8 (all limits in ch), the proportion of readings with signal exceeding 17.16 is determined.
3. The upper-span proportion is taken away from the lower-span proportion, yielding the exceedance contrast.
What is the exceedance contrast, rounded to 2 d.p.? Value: 0.40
